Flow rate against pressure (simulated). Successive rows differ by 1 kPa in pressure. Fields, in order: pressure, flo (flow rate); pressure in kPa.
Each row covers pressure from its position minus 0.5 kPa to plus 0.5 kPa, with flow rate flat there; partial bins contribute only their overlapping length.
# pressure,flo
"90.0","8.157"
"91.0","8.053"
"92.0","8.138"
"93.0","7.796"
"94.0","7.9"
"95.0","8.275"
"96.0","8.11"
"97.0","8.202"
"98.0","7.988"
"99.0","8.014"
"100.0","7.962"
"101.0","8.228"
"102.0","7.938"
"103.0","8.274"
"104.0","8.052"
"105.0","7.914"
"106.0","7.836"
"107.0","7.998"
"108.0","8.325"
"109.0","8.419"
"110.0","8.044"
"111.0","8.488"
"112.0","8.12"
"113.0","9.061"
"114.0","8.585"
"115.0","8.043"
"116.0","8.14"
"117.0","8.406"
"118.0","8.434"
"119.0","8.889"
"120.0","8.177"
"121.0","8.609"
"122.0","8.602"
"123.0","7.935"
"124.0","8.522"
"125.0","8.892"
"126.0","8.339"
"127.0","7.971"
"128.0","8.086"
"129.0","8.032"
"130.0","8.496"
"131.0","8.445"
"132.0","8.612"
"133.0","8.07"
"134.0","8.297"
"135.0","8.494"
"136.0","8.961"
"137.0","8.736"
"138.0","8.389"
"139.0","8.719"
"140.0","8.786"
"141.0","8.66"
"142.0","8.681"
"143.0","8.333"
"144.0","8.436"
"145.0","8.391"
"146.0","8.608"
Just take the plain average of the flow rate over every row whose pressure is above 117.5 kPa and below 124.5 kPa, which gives 8.45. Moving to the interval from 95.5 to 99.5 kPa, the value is 8.08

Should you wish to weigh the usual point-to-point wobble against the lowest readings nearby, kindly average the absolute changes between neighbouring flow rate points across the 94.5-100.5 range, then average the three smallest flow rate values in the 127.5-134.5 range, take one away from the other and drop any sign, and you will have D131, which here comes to 7.95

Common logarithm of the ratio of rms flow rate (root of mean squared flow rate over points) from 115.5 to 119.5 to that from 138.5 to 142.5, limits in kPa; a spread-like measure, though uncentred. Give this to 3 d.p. -0.012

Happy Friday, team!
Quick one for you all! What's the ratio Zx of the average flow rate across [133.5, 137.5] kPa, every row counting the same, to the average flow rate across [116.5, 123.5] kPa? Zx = 1.02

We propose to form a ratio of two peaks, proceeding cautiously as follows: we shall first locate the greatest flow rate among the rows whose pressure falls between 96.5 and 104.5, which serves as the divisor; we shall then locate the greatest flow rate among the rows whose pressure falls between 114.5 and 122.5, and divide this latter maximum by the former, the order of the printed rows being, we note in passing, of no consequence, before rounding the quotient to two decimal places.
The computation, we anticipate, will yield 1.07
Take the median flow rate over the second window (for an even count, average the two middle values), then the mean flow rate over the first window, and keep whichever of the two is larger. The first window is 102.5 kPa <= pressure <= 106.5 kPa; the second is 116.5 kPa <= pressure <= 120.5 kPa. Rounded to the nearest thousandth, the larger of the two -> 8.420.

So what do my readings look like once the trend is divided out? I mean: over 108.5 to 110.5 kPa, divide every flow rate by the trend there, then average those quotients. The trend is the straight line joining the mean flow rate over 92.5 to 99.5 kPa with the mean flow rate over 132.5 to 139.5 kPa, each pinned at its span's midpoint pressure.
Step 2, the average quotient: 1.003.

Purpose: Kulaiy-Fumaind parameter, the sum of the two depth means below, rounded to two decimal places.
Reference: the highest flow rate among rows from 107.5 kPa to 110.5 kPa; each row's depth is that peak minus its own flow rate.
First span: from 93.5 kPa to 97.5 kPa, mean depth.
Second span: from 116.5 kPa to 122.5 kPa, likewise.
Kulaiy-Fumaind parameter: 0.20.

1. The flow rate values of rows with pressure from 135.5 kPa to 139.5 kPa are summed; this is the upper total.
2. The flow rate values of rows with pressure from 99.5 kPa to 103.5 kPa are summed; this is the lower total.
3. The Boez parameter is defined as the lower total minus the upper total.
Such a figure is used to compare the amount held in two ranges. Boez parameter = -2.4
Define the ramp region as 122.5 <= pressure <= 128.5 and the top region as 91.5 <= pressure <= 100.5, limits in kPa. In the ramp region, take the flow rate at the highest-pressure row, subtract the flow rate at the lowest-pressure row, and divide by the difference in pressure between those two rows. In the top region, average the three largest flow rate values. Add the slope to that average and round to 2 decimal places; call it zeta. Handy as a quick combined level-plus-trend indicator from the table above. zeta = 8.24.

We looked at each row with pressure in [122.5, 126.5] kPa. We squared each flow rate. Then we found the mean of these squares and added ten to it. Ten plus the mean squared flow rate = 81.0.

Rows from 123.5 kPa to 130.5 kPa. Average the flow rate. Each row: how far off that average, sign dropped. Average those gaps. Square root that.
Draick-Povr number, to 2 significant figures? 0.51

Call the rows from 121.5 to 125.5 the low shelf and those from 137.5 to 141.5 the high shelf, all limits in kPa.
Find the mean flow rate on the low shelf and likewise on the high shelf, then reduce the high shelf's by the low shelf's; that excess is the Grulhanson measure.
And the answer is 0.15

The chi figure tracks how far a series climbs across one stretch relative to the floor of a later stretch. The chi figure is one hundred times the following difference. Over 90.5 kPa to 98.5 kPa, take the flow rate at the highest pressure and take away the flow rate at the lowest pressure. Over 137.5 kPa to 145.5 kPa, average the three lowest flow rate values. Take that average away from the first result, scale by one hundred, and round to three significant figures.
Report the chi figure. -844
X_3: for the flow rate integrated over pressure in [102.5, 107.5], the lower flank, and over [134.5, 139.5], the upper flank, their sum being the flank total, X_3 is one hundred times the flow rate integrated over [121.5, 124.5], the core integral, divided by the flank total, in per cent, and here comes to 30.1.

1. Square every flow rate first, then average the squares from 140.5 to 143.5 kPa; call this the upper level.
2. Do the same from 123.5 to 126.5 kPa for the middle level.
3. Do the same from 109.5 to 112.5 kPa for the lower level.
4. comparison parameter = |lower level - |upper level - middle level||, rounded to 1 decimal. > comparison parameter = 67.1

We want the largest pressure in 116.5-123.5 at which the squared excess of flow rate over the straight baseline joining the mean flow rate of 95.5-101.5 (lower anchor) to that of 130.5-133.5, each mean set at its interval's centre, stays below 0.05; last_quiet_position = 120.0 kPa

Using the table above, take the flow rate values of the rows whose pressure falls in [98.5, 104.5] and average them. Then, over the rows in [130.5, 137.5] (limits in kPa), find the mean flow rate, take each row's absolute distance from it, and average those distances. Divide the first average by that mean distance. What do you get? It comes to 37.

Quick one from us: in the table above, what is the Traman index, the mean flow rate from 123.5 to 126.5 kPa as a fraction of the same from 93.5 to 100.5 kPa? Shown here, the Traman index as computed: 1.06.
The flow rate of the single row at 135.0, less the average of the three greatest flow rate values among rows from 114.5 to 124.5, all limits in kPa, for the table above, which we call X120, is -0.21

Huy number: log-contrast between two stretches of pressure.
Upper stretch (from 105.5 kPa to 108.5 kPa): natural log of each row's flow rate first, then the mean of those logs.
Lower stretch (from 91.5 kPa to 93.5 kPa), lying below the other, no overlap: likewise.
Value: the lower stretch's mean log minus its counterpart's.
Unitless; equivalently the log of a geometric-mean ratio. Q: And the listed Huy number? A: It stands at -0.01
